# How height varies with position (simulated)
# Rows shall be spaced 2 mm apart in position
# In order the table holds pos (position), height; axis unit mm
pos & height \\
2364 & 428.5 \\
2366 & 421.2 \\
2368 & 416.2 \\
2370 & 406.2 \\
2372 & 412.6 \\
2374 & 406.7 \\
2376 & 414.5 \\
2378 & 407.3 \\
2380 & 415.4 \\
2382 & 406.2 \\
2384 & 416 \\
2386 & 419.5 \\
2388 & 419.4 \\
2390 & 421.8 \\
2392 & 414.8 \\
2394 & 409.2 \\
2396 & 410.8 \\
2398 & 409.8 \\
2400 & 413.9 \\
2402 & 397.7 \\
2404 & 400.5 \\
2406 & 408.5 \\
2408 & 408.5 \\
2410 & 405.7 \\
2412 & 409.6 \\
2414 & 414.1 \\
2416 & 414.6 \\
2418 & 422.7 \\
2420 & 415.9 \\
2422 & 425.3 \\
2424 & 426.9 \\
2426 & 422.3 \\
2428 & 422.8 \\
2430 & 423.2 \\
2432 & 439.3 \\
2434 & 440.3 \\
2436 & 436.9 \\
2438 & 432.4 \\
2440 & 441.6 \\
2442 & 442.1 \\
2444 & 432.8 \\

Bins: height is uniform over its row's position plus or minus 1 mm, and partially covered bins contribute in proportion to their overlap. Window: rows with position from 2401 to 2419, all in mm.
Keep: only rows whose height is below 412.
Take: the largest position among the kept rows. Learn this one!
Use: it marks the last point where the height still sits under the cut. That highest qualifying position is 2412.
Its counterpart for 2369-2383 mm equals 2382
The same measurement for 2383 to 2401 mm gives 2398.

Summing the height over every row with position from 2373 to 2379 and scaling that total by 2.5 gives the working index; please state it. 3071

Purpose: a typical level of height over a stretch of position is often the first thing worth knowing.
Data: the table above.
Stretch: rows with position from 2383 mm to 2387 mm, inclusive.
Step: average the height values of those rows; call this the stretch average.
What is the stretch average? 418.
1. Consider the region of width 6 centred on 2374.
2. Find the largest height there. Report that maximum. 414.5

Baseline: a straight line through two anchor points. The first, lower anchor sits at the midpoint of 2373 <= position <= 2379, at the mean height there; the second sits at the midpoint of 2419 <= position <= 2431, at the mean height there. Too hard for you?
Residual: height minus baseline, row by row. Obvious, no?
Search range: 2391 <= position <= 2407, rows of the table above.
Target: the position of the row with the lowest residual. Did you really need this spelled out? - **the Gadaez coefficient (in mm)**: 2402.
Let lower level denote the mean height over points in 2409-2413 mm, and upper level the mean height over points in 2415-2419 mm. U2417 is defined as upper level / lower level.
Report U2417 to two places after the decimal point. 1.03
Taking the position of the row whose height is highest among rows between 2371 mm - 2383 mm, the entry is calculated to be 2380 mm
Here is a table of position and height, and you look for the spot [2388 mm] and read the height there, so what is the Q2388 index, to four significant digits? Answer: 419.4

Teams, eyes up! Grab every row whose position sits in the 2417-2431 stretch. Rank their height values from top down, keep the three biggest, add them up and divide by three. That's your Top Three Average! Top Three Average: 425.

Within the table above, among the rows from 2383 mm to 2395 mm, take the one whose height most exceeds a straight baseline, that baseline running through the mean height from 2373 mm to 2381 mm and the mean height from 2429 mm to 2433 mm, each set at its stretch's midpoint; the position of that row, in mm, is 2390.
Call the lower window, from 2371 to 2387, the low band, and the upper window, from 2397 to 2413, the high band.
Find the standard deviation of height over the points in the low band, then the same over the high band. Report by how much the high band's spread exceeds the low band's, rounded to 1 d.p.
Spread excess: 0.3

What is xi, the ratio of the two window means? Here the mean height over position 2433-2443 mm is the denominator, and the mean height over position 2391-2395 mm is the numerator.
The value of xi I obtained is 0.94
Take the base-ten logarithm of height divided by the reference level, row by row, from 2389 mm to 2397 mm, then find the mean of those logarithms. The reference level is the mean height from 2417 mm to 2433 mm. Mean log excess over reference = -0.011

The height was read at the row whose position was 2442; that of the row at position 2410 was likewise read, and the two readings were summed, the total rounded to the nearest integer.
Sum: 848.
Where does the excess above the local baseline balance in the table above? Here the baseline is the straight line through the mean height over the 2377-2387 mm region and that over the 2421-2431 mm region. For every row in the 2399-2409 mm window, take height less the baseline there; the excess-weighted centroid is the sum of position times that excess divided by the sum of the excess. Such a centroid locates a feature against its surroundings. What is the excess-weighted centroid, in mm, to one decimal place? 2404.2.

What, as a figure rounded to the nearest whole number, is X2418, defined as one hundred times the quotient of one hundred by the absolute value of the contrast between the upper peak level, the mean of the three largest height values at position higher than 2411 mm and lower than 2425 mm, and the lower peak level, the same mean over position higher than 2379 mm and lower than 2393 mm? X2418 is 2113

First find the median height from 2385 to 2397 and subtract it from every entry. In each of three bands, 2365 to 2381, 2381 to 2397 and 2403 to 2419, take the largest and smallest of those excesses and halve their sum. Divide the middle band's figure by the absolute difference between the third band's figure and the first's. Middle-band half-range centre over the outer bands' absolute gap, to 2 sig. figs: -1.5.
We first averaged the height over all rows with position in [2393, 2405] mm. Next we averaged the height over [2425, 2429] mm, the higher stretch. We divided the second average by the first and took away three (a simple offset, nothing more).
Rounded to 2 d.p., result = -1.96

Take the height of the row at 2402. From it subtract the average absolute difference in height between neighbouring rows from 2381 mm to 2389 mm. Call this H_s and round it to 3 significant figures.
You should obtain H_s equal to 393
